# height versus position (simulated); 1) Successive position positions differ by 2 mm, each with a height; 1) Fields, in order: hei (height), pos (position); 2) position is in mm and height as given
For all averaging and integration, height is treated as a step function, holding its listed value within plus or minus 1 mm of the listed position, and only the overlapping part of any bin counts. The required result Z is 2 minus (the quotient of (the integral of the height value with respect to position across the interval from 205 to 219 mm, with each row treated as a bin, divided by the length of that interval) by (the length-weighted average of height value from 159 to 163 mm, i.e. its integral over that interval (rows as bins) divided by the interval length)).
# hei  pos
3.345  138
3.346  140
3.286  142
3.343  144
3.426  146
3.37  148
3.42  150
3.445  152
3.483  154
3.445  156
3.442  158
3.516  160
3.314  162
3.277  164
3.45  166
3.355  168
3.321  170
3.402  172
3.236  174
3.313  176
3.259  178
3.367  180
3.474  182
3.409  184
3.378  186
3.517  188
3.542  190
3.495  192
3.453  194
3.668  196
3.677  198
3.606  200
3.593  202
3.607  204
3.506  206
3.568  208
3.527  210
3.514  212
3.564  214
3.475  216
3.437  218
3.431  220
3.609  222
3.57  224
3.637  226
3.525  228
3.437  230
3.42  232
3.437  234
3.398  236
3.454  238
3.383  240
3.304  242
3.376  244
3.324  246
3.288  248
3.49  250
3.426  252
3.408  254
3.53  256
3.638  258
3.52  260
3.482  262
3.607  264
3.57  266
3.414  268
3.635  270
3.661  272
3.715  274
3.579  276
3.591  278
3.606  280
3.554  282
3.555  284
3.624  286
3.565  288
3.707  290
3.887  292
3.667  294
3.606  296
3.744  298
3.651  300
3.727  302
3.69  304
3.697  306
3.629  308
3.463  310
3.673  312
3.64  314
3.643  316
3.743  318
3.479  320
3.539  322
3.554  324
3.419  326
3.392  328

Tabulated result 0.97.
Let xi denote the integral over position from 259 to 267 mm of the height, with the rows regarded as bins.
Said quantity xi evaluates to 28.4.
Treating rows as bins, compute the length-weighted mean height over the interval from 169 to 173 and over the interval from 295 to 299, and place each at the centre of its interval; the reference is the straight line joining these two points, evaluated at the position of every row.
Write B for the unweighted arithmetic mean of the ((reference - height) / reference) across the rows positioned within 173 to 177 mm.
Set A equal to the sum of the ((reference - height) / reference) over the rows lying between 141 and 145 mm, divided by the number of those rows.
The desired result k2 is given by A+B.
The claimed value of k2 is 0.02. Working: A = -0.01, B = 0.029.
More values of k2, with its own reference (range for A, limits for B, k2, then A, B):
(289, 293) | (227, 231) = -0.03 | -0.04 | 0.007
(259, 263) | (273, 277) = 0.02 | 0.02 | -0.007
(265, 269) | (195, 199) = -0.04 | 0.03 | -0.072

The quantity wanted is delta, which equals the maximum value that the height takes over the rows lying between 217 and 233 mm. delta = 3.637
